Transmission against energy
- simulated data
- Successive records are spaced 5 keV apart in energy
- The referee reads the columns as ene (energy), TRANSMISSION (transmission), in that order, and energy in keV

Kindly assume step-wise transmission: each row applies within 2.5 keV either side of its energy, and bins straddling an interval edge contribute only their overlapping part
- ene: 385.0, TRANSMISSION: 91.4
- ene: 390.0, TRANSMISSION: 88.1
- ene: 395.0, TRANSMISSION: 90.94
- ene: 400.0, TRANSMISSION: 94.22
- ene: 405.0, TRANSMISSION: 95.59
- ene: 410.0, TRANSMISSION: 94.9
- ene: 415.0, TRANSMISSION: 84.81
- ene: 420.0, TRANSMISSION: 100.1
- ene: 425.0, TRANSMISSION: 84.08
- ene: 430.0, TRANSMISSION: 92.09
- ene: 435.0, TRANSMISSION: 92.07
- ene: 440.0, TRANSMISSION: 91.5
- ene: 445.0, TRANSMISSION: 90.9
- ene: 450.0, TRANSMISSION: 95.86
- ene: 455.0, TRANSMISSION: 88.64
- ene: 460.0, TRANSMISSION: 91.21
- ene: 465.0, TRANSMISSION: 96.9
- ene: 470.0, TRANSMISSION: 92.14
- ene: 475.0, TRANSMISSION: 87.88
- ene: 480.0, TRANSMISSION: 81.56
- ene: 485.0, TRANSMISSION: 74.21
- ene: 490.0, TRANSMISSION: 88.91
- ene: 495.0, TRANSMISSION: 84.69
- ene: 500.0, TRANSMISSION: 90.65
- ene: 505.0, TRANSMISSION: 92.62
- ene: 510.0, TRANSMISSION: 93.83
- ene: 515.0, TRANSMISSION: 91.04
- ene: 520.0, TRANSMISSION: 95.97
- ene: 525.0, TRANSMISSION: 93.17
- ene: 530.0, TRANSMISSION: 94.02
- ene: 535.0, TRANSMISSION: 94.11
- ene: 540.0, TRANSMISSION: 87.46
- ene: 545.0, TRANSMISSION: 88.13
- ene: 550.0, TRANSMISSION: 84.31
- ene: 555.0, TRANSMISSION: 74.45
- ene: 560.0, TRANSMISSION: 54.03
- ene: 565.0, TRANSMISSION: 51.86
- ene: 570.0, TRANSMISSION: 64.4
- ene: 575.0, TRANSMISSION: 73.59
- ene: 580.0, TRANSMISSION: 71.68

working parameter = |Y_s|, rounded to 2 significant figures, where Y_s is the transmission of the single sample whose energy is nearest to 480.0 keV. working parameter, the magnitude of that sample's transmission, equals 82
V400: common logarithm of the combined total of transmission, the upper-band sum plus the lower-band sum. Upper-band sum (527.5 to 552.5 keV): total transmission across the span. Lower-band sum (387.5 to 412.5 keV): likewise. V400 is 2.960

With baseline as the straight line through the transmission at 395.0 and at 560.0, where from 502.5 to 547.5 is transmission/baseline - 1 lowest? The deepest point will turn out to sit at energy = 505.0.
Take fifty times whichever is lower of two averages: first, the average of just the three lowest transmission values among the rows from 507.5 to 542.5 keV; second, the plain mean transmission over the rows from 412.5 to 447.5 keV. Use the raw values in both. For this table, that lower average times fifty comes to 4528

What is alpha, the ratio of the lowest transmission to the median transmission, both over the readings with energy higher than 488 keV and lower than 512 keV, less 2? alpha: -1.07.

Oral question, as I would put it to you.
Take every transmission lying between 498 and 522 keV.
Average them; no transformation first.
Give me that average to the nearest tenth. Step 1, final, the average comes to 92.8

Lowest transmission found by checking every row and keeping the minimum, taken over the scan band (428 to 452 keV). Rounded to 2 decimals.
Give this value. 90.90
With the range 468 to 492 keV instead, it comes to 74.21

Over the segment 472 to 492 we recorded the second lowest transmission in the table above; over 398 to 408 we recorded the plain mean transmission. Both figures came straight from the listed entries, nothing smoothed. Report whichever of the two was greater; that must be 94.9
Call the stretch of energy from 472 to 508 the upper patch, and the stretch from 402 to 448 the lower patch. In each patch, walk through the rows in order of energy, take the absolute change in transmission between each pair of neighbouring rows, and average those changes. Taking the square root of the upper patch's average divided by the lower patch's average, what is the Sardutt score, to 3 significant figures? 1.03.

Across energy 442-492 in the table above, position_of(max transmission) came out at 465.0 keV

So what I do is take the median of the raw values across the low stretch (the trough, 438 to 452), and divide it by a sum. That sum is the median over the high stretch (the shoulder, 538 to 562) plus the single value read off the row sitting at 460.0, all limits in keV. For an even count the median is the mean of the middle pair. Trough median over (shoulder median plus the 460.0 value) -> 0.521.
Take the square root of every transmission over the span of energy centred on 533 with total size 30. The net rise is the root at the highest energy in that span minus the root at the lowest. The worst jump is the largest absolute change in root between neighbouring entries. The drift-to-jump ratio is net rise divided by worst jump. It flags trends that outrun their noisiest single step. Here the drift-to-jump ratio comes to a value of -1.2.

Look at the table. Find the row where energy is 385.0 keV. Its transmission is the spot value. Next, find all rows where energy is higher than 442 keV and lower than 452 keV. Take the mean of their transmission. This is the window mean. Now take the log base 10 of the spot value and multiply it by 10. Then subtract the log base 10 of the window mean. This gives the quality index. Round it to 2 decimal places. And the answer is 17.64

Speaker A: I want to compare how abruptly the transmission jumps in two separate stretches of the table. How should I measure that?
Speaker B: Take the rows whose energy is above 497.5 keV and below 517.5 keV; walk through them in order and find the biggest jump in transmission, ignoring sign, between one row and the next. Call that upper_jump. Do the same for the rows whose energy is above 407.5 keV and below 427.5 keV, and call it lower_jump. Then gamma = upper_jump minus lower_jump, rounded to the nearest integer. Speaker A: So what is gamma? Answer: -13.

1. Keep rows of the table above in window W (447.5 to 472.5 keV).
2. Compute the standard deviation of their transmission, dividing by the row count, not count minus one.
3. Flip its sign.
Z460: -3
